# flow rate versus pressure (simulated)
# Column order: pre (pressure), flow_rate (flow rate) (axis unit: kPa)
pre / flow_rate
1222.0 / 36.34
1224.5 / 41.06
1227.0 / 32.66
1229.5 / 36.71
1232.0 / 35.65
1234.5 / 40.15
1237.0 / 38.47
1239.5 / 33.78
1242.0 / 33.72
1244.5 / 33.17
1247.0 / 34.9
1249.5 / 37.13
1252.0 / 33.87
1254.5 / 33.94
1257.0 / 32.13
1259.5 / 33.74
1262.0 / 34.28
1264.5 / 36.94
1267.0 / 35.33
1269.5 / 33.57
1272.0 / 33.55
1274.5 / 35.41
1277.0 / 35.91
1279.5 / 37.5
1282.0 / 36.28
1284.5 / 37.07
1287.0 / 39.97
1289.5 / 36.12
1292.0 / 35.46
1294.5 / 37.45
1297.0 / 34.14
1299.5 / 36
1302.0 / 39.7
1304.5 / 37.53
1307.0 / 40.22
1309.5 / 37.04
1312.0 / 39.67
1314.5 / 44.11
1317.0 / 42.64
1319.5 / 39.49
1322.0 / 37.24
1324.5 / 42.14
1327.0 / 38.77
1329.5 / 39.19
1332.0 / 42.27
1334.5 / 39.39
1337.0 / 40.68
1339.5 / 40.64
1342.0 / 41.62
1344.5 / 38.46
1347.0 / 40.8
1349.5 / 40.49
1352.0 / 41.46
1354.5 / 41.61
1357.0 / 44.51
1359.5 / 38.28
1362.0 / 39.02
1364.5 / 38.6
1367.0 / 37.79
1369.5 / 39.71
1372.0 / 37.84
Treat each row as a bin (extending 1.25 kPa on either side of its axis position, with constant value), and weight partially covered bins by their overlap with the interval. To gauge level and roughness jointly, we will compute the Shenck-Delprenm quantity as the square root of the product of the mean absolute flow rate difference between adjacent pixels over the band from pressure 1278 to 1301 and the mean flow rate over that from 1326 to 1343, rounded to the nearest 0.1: 9.1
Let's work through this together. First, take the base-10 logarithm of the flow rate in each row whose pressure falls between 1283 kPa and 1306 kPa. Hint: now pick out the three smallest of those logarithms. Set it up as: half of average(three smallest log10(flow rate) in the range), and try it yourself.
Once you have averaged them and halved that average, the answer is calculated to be 0.773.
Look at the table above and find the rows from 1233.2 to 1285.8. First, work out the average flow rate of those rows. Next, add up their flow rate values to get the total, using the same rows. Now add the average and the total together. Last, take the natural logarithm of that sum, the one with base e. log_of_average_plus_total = 6.65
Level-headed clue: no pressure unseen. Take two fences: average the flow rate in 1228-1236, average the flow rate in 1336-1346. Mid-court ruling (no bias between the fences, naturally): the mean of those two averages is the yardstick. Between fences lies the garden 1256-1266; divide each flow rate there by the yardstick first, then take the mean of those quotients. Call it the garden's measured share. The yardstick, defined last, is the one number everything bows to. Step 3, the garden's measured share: 0.88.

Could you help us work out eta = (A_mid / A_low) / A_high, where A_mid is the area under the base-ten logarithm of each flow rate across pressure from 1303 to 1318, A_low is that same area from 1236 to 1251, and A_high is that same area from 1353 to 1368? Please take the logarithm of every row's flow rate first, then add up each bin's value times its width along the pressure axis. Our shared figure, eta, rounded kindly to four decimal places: 0.0432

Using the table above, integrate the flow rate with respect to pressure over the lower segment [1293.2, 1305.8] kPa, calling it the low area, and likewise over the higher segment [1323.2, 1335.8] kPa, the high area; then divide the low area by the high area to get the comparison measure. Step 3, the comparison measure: 0.916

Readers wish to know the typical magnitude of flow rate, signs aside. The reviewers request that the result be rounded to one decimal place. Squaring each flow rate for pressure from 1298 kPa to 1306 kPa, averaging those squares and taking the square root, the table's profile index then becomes 37.8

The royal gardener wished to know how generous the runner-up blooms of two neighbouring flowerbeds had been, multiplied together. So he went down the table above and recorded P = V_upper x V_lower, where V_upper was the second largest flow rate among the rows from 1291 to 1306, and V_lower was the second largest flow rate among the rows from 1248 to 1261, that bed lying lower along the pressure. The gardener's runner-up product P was 1274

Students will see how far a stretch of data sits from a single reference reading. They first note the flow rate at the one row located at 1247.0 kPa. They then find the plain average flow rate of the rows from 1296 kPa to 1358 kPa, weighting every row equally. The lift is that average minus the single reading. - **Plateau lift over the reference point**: 5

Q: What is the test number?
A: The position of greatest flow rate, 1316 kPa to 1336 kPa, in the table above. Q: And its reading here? 1317.0 kPa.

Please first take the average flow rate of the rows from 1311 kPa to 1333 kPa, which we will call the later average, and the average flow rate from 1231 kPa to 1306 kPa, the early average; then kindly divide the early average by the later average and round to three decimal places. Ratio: 0.881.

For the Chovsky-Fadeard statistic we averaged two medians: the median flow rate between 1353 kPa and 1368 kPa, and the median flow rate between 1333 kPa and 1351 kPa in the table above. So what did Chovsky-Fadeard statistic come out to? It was 39.7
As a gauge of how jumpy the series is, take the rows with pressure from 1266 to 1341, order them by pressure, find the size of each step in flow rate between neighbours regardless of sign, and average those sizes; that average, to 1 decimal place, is 2.2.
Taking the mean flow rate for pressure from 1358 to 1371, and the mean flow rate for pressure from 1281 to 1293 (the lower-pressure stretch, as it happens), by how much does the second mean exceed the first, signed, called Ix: -1.7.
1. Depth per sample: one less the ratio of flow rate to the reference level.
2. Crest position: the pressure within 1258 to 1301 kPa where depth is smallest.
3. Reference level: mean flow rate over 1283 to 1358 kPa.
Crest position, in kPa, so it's 1287.0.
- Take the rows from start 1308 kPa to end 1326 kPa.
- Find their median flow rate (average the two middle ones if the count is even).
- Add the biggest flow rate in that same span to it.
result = 84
